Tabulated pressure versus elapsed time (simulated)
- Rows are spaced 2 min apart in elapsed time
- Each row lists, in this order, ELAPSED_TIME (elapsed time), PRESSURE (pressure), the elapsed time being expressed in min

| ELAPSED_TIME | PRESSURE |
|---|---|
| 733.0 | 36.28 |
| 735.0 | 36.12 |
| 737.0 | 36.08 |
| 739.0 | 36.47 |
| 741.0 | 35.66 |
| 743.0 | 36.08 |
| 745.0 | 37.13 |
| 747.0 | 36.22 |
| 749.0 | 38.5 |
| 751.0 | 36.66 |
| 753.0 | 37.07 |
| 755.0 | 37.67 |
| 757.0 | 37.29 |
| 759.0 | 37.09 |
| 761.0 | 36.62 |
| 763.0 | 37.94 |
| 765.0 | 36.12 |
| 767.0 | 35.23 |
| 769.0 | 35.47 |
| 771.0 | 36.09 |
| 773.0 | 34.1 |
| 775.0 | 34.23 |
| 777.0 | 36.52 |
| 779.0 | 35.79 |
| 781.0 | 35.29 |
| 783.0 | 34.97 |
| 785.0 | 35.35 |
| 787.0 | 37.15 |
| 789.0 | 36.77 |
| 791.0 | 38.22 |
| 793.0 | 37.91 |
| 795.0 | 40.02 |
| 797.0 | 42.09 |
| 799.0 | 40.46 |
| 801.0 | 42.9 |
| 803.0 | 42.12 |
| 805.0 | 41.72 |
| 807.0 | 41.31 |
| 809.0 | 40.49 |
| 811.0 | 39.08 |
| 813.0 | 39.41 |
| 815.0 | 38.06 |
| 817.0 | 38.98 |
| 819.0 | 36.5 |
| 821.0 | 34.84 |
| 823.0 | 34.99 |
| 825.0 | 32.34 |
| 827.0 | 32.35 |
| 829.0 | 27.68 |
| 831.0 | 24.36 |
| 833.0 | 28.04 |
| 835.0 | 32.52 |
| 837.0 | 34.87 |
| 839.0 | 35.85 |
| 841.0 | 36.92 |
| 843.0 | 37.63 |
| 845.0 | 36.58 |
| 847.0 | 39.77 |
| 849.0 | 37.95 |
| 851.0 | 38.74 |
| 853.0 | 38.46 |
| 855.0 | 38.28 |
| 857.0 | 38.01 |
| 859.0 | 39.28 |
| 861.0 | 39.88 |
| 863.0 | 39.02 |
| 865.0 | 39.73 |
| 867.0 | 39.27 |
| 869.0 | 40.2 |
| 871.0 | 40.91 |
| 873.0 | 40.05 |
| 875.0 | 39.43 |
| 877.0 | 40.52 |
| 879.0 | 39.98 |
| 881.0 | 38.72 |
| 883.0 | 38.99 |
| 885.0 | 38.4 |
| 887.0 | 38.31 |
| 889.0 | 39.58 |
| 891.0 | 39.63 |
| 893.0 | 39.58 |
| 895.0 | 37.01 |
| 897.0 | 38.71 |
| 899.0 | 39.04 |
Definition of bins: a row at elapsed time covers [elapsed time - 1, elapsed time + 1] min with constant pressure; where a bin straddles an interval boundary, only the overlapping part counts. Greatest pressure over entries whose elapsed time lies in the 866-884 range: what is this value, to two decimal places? 40.91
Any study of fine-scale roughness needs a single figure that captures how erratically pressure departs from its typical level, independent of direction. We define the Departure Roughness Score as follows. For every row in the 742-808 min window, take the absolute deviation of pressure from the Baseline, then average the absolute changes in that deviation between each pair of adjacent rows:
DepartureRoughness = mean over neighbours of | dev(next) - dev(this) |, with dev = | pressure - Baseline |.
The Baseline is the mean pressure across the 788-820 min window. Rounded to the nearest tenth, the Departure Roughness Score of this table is 1.0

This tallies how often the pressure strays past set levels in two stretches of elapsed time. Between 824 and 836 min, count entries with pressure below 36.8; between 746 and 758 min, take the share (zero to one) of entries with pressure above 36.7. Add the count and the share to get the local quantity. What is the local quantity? 6.7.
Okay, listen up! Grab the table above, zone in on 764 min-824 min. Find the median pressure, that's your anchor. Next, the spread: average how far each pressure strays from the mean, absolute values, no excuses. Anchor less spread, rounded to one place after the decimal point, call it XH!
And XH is 34.7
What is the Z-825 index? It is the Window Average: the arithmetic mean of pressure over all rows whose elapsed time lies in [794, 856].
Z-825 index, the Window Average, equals 36.9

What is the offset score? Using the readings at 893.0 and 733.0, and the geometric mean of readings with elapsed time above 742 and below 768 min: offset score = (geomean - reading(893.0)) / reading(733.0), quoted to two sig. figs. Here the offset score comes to -0.074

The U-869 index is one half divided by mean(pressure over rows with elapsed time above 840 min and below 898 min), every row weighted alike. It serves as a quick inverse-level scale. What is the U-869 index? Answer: 0.0128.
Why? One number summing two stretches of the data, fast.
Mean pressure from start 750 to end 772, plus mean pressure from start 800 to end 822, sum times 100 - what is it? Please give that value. 7624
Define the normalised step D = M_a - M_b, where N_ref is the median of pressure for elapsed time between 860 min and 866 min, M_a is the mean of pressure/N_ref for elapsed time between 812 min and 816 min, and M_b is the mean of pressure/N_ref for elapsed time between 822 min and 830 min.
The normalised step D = 0.17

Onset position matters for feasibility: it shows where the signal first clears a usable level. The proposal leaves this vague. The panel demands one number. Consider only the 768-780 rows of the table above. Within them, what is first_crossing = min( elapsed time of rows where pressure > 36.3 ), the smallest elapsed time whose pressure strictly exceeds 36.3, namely 777.0 min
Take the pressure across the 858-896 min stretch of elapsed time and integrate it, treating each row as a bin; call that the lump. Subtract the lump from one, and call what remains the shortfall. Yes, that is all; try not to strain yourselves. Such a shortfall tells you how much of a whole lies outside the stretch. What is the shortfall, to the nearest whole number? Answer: -1496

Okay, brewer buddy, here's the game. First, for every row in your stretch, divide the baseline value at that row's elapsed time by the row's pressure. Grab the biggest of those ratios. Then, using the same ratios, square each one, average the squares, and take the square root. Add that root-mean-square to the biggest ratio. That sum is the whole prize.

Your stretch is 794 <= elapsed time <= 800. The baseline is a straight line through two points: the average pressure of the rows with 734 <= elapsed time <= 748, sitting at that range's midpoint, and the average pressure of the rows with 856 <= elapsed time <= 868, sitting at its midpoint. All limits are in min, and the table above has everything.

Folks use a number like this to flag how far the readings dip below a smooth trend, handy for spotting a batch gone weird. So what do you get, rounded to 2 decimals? 1.86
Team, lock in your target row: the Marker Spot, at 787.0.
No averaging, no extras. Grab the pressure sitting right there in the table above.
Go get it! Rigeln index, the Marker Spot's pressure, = 37.15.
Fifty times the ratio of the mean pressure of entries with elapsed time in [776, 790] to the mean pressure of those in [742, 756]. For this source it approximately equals 49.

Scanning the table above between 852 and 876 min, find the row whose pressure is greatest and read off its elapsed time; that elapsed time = 871.0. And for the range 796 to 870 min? 801.0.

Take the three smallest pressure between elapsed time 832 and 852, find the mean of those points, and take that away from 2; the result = -29.8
